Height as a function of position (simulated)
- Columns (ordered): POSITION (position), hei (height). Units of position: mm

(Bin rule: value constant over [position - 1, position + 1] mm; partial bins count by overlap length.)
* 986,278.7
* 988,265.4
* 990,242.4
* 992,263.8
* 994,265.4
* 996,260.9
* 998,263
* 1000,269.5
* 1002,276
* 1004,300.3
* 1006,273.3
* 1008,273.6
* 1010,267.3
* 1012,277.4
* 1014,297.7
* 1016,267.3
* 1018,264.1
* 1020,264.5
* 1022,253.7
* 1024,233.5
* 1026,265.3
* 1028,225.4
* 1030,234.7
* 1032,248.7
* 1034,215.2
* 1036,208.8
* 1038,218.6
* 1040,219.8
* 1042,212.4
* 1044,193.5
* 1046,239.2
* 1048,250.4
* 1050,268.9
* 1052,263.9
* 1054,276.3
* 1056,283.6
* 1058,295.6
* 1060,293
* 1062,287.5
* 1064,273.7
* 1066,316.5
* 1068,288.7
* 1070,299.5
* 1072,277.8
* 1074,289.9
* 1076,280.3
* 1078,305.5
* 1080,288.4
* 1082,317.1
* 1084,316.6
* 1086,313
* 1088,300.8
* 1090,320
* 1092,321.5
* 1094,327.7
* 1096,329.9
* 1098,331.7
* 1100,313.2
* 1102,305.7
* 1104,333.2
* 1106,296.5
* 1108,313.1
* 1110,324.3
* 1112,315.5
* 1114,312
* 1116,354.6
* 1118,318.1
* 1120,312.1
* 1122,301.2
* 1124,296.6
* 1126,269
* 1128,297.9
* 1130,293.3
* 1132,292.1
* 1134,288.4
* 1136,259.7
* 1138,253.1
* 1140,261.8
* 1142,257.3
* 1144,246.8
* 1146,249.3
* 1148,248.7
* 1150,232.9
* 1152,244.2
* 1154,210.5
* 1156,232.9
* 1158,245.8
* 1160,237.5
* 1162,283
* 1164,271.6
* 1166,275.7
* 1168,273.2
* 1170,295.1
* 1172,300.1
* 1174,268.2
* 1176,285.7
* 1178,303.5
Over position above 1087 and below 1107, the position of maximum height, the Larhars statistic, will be 1104 mm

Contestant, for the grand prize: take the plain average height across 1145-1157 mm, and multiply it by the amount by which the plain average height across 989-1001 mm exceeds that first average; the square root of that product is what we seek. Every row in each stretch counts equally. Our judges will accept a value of 76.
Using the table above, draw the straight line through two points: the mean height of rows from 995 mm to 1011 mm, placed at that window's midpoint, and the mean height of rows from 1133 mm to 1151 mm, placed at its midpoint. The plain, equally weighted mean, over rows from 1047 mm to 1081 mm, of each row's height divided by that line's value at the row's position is 1.07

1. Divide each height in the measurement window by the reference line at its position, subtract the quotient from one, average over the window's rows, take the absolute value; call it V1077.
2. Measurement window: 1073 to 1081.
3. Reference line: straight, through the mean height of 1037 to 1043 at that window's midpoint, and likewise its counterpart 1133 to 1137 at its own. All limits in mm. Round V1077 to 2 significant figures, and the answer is 0.22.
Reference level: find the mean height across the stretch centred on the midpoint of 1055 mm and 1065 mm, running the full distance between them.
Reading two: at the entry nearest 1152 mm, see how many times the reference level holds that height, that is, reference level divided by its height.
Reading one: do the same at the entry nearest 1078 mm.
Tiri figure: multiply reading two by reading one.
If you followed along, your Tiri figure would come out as 1.10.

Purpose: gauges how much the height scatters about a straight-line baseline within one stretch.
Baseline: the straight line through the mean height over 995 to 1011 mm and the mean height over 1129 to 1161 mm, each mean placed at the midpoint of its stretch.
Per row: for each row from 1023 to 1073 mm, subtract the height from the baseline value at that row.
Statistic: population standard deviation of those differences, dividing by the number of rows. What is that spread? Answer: 35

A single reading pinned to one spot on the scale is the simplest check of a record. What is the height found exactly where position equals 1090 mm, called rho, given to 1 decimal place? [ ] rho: 320.0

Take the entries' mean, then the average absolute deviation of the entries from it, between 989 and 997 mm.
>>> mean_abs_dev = 7.9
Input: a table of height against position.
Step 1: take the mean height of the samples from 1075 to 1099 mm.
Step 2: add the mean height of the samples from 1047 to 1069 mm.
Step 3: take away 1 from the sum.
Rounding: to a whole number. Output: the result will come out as 593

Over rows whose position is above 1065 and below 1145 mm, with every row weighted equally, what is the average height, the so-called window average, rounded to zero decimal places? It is 301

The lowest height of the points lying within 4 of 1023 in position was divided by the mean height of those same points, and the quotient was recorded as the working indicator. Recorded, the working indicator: 0.92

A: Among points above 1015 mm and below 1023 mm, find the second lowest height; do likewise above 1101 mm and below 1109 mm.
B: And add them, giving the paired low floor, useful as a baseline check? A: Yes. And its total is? 570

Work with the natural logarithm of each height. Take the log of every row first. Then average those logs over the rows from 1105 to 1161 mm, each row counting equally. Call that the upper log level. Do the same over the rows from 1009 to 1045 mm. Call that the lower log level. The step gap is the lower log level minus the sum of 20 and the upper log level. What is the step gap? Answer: -20.1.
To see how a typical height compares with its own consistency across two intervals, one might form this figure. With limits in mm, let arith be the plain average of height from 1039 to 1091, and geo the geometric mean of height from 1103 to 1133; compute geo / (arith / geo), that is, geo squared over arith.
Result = 339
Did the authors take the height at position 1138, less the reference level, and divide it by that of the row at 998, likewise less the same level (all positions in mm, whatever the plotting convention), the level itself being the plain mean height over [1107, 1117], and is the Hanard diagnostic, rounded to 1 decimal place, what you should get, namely 1.2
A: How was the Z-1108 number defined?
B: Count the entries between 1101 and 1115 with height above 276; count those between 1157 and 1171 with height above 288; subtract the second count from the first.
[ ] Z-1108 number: 6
